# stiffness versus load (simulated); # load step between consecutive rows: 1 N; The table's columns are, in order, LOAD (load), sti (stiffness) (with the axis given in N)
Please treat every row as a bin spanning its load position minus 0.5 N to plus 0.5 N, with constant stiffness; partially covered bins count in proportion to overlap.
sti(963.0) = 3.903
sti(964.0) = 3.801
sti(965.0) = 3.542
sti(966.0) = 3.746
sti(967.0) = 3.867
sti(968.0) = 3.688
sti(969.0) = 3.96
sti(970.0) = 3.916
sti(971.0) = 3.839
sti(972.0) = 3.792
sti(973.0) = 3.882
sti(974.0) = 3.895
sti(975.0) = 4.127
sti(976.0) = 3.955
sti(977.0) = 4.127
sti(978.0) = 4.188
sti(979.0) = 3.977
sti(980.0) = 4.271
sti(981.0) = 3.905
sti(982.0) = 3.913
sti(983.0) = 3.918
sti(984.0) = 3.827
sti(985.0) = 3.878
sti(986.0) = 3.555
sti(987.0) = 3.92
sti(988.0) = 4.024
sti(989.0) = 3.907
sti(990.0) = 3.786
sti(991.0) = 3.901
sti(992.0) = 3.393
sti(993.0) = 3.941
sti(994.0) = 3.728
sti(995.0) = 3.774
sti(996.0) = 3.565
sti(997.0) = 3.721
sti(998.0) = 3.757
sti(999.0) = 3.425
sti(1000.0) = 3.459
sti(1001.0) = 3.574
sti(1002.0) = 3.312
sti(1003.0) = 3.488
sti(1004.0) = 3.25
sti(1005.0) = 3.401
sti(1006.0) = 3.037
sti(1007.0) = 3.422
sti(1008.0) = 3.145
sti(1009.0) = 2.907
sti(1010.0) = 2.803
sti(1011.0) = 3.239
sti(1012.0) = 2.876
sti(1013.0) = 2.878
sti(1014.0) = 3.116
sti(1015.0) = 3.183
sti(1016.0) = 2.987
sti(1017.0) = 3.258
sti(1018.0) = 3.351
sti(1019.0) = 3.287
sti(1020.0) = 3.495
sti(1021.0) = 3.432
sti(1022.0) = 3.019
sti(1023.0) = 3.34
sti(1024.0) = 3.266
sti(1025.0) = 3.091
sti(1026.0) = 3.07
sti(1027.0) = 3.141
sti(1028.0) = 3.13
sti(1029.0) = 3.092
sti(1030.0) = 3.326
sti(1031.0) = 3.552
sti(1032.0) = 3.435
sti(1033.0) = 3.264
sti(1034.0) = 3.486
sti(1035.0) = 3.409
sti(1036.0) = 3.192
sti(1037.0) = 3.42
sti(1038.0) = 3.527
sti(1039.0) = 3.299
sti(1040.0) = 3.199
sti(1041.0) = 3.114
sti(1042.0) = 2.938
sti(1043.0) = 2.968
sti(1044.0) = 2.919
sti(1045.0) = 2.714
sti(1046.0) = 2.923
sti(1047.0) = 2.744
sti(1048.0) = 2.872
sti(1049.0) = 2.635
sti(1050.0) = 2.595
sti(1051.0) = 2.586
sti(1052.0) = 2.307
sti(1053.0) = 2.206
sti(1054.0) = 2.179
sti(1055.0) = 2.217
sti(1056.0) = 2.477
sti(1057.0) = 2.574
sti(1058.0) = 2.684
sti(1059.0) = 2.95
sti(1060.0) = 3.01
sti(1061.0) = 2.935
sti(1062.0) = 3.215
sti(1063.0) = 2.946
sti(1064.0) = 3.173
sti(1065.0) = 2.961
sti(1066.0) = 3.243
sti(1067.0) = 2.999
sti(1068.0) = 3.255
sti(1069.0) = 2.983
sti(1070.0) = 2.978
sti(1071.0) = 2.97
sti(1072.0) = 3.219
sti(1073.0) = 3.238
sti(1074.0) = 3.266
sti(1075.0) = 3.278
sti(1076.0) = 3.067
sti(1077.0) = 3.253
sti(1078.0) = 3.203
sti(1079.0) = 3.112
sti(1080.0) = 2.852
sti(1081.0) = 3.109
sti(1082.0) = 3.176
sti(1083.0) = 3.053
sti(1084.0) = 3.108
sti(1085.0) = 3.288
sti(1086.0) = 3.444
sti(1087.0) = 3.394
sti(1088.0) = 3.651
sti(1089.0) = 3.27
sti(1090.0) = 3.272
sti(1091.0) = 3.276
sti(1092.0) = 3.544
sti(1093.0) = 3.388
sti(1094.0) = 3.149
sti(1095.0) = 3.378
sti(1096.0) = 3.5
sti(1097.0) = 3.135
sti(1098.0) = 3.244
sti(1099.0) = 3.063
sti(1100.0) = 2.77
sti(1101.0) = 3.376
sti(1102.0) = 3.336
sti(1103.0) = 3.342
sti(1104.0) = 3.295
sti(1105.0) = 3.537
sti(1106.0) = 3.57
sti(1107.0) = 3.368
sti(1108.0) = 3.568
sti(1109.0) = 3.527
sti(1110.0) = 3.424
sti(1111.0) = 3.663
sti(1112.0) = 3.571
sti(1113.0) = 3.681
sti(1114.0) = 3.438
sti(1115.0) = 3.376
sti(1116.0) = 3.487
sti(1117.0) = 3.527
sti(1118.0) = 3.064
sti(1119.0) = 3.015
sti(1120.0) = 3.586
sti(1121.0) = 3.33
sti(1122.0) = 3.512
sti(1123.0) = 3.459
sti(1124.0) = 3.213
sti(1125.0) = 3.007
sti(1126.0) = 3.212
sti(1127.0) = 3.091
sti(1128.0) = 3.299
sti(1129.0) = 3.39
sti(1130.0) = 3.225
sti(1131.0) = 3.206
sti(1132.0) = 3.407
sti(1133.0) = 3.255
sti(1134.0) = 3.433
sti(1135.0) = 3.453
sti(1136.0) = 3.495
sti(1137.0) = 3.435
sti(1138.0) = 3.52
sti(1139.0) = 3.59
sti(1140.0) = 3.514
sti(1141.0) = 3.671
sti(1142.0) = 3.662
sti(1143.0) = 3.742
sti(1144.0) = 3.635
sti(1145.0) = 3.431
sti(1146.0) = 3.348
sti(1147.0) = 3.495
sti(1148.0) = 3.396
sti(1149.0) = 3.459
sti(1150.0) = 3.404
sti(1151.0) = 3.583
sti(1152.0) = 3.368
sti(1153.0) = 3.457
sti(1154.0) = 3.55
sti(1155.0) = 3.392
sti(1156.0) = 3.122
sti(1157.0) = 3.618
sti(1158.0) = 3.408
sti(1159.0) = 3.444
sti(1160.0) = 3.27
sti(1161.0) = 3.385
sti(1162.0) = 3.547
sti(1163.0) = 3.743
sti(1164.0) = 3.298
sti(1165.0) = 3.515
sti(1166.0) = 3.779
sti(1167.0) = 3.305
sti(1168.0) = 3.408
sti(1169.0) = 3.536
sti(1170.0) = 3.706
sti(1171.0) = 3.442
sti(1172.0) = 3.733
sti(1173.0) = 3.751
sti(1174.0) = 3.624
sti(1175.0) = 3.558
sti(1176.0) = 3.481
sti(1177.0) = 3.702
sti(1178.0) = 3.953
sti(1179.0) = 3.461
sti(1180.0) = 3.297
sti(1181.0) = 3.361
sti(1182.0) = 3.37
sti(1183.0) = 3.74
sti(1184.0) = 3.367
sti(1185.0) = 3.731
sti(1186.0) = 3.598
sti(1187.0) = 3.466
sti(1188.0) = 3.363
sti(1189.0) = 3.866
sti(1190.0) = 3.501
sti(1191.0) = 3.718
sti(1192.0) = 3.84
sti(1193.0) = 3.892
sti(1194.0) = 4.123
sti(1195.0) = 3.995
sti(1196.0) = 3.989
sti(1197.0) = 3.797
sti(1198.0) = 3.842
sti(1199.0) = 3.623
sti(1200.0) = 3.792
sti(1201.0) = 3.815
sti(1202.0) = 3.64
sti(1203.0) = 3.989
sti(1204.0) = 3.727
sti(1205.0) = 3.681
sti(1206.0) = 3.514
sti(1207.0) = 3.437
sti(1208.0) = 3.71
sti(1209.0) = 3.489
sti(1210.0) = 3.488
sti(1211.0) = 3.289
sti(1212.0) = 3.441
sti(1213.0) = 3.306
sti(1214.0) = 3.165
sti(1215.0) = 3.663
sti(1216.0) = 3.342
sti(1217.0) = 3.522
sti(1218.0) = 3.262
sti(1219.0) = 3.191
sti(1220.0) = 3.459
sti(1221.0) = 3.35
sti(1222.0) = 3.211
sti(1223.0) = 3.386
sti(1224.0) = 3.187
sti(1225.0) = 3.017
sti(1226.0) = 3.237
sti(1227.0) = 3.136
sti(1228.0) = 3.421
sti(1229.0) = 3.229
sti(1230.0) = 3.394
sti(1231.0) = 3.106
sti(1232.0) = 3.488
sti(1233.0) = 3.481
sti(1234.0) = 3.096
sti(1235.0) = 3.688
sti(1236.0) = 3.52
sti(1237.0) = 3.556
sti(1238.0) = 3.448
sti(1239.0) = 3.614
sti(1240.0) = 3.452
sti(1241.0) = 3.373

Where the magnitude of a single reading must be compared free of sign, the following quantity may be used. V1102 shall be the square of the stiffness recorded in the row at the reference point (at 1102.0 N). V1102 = 11.1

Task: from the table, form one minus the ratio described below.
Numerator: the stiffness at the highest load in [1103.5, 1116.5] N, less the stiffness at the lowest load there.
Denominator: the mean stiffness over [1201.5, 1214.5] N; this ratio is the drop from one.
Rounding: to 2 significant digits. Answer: 0.95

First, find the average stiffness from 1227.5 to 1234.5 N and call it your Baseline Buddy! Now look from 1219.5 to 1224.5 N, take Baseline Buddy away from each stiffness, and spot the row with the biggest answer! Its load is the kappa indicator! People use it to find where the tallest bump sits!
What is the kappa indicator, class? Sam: 1220.0 N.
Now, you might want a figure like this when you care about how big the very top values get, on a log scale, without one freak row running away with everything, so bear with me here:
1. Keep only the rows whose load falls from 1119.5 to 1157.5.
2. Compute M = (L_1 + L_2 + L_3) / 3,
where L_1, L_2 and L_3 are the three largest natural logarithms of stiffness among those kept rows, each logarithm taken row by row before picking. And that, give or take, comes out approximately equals 1.31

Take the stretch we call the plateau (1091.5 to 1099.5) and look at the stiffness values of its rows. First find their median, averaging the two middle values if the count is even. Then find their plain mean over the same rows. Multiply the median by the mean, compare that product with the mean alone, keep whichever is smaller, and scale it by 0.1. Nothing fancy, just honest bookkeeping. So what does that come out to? 0.330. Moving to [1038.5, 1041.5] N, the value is 0.320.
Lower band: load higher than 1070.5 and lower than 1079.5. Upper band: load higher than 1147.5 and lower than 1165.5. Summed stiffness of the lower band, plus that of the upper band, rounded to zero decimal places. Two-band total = 91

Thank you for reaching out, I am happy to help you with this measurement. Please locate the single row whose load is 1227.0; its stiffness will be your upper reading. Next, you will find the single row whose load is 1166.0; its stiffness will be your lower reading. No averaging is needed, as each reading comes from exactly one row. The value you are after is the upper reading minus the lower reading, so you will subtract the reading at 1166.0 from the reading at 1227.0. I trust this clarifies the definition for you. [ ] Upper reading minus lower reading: -0.6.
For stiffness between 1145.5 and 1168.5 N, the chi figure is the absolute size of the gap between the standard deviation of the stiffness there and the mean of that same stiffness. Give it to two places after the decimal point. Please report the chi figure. 3.30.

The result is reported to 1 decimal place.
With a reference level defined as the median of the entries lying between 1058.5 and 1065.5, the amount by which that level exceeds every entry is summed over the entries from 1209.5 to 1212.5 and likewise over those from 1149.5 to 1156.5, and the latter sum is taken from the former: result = 1.8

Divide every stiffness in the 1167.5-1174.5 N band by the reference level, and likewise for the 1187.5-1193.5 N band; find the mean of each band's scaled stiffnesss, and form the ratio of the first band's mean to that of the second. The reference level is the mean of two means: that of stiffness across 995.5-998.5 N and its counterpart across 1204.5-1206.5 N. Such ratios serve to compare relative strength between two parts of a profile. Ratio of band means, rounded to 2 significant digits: 0.97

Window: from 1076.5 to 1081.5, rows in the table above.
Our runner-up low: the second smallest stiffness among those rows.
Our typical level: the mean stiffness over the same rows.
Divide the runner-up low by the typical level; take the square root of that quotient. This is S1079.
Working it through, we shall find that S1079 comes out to 1.00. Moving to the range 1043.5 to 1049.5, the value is 0.98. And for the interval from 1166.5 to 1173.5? 0.98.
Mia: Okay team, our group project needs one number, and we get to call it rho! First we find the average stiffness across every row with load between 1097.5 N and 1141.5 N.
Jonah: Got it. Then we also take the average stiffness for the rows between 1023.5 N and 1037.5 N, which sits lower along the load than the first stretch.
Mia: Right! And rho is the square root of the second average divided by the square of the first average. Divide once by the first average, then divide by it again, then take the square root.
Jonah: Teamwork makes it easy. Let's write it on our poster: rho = 0.54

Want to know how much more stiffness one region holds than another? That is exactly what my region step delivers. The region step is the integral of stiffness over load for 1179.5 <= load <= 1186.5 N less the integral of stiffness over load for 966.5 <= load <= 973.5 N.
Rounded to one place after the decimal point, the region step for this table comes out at -2.5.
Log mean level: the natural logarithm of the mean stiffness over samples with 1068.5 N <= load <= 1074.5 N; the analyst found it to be 1.13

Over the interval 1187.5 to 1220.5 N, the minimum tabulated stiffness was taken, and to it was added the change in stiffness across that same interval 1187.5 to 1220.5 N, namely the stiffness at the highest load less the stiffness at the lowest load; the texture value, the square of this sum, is 10.6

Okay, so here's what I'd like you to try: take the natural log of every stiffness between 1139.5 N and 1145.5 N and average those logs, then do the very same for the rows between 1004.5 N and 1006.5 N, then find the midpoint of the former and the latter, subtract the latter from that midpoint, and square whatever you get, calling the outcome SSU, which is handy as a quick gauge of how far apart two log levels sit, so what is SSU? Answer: 0.0033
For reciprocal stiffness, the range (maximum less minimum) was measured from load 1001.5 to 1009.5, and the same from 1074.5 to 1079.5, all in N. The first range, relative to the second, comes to 2.7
